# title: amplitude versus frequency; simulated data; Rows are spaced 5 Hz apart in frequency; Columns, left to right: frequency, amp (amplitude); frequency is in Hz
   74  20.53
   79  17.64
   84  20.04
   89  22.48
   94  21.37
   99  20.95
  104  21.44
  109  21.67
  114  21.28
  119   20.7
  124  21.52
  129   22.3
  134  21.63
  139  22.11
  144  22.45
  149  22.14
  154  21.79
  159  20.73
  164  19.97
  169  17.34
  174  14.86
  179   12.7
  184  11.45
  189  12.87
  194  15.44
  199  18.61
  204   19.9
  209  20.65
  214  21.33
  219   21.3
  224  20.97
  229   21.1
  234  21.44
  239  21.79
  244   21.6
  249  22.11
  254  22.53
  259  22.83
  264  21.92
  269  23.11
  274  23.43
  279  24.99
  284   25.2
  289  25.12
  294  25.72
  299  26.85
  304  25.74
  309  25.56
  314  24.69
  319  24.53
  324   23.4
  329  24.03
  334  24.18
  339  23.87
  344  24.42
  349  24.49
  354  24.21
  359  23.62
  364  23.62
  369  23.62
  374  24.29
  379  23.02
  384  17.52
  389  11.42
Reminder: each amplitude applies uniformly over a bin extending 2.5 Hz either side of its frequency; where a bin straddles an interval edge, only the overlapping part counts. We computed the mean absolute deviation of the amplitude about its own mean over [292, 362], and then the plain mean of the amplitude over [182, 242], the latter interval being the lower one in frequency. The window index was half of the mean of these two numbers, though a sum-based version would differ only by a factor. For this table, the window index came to 4.9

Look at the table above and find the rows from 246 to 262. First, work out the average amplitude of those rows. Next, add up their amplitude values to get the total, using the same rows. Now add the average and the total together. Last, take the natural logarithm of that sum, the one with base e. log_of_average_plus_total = 4.50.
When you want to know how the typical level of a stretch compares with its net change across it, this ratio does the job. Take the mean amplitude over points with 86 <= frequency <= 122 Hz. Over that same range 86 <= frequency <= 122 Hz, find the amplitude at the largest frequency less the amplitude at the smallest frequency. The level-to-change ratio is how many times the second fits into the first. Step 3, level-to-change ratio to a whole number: -12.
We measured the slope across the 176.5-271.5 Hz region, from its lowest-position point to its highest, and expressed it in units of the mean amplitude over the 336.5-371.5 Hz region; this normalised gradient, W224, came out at 0.0048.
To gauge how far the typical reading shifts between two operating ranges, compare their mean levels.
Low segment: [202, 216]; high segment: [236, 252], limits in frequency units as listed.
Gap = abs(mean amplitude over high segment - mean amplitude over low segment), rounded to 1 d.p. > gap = 1.2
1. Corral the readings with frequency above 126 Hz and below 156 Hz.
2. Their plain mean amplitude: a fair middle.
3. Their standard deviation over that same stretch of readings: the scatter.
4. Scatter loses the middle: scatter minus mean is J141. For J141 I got -21.8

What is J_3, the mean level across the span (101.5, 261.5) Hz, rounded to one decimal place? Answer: 20.0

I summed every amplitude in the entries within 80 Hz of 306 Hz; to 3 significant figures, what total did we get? 755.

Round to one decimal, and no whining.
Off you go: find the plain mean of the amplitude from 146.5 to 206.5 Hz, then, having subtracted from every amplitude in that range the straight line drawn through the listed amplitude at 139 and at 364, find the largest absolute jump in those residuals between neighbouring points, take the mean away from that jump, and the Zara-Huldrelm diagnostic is -14.2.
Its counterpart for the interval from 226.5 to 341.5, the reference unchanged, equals -22.2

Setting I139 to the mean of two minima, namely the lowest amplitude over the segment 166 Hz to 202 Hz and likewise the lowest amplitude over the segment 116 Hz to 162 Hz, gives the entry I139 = 16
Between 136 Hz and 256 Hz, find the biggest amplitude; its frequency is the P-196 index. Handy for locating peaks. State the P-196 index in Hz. 254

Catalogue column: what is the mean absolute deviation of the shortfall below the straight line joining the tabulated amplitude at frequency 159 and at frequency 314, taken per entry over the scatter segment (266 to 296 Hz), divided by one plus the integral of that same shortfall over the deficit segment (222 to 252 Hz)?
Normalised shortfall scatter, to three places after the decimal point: 0.019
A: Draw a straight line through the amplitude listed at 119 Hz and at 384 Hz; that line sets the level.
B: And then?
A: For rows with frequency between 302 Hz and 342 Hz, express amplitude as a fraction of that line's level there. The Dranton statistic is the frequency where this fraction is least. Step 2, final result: 324 Hz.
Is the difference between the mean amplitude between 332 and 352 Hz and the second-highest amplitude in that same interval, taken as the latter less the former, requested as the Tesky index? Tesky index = 0.18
